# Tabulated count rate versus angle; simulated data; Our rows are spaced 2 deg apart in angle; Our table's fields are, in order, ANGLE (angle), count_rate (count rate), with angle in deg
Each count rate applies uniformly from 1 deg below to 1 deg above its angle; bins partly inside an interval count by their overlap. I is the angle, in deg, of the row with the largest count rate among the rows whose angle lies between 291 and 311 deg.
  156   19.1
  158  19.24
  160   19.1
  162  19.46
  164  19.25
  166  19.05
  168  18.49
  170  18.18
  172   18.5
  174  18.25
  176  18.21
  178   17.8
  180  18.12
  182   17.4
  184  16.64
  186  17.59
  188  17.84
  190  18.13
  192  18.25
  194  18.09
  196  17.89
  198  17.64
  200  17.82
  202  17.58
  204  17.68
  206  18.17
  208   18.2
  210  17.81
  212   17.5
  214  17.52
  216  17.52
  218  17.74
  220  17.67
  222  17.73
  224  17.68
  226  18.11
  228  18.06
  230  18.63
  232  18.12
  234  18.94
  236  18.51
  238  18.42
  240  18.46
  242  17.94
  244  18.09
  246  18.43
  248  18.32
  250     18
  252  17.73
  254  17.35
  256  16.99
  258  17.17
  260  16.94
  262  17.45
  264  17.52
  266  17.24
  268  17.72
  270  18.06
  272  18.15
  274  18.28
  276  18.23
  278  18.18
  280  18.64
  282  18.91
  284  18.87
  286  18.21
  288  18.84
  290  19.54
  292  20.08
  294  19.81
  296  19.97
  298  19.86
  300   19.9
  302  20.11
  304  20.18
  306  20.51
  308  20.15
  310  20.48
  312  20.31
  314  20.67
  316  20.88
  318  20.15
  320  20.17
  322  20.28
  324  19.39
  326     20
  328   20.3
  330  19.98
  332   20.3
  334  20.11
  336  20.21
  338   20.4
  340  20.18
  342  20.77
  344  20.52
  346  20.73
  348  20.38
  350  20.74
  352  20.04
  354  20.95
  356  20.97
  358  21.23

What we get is 306 deg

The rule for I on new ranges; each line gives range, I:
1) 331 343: 342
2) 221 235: 234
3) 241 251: 246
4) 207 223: 208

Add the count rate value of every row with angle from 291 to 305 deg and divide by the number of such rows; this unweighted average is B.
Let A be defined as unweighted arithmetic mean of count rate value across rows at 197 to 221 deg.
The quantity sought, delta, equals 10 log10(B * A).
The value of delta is 25.5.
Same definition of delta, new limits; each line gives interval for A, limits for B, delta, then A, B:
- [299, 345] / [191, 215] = 25.6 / 20.3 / 17.8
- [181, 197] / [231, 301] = 25.1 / 17.7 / 18.4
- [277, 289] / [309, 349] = 25.8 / 18.6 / 20.3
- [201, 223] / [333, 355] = 25.6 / 17.7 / 20.5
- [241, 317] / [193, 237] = 25.3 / 18.8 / 17.9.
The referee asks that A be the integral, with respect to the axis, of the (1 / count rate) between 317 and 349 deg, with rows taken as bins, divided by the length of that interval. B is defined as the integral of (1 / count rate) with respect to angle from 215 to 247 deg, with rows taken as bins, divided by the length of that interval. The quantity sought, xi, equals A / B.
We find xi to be 0.90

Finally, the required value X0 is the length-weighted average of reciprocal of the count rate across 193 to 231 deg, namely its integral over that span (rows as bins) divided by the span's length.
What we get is 0.0561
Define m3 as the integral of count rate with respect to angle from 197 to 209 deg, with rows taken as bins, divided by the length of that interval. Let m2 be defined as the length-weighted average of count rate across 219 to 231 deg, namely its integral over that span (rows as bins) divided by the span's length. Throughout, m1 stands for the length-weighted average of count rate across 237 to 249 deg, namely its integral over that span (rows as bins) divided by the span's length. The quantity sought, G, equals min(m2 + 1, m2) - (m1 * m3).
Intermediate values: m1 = 18.3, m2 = 18.0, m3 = 17.8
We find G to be -308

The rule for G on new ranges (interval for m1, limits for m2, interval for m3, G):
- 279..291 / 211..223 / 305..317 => -369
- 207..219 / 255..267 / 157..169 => -321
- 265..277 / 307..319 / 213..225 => -296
